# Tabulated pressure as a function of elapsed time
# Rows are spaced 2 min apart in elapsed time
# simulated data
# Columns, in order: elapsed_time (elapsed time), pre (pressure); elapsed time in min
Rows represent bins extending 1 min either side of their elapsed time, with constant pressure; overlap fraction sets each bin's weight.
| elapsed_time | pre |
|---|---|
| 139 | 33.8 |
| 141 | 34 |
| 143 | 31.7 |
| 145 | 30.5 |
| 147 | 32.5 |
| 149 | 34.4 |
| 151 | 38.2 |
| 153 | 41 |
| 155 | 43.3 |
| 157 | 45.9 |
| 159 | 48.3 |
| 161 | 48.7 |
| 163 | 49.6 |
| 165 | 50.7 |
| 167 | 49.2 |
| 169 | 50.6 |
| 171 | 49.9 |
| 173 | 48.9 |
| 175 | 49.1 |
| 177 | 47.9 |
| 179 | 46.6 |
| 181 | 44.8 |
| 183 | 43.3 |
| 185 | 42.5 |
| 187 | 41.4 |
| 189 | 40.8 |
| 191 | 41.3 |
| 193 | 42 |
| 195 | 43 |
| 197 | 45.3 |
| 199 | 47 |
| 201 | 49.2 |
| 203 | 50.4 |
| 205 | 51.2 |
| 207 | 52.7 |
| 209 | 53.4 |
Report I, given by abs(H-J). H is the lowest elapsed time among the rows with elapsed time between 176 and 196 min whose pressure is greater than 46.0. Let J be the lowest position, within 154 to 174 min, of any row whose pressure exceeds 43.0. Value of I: 22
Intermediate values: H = 177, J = 155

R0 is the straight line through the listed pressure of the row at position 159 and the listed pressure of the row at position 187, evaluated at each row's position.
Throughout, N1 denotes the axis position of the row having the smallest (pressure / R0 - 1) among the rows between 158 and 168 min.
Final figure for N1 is 159 min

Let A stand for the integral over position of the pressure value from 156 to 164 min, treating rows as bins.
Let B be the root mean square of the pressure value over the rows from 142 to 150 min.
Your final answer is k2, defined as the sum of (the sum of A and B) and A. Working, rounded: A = 385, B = 32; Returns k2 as 802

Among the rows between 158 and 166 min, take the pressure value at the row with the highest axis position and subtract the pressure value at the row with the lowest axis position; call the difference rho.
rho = 2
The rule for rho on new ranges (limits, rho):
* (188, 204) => 10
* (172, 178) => -1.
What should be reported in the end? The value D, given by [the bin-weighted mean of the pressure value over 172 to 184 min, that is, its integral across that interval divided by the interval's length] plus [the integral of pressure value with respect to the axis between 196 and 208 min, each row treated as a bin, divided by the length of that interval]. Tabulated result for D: 96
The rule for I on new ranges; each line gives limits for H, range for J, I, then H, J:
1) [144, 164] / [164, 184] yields 6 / 159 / 165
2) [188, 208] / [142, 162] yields 44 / 199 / 155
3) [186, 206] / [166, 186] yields 32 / 199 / 167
